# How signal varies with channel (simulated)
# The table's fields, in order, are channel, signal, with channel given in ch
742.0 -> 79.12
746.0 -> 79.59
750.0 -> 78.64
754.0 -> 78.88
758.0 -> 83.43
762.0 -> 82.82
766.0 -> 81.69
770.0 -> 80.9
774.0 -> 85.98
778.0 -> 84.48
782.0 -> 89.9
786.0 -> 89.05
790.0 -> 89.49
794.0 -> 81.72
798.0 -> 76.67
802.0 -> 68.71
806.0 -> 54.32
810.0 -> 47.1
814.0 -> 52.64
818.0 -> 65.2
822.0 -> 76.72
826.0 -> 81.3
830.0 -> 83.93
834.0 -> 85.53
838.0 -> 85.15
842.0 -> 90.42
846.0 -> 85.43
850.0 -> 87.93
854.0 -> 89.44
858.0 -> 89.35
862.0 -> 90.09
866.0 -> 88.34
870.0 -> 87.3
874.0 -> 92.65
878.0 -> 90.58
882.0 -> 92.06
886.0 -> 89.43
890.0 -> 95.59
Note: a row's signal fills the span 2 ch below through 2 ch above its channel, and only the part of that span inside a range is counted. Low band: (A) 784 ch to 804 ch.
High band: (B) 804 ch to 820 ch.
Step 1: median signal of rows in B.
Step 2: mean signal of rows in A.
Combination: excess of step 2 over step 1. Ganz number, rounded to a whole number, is 28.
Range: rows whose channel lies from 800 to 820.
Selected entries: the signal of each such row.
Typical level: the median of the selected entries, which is 54.3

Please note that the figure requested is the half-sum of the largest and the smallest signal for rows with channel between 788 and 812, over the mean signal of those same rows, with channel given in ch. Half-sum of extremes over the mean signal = 0.98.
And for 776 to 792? 0.99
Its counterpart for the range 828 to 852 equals 1.01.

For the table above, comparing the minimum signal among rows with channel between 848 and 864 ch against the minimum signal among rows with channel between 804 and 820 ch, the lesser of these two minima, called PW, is 47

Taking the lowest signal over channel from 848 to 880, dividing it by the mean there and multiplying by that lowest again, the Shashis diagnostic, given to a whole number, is 85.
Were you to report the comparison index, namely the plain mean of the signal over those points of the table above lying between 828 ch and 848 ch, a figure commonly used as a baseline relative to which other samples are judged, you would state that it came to 86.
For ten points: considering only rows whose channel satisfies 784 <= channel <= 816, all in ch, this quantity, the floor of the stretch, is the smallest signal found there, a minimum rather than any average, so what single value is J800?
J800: 47.1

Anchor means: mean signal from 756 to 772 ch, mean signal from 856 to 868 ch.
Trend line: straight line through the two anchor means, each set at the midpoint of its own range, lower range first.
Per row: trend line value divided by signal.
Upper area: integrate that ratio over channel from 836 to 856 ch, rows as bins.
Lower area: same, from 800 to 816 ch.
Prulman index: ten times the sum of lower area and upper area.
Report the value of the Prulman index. 451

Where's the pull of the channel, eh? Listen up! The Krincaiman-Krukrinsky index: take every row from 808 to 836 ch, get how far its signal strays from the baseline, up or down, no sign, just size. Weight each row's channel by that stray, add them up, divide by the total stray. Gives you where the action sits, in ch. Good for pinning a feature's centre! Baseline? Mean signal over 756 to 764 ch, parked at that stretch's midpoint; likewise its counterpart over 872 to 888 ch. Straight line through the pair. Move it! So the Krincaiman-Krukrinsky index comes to 815.7 ch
